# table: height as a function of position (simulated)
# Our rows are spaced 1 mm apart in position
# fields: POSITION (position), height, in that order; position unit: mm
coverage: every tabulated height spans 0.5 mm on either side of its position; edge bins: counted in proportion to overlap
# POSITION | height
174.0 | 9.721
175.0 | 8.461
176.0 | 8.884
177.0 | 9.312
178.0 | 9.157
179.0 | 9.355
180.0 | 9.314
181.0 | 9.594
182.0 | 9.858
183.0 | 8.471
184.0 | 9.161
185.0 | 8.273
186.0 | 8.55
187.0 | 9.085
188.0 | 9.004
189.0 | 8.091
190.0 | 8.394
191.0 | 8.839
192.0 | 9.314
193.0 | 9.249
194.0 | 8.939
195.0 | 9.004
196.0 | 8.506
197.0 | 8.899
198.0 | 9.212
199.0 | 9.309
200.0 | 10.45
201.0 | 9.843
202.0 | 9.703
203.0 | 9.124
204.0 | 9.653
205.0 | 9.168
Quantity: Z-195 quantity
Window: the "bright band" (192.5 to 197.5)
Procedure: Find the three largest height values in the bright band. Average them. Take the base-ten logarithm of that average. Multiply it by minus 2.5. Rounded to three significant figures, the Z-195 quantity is -2.39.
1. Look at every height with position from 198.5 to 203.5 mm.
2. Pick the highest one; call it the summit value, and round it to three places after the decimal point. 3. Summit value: 10.450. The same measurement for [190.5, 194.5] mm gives 9.314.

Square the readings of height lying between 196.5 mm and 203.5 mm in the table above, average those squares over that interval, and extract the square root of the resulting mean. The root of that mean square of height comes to 9.5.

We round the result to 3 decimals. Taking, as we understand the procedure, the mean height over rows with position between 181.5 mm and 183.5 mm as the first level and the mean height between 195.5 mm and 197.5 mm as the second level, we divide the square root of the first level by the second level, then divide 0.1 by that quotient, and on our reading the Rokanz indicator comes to 0.287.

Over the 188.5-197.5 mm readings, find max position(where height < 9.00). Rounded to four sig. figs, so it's 197.0 mm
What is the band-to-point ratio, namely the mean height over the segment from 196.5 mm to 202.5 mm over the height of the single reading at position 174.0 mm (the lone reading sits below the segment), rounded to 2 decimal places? 0.98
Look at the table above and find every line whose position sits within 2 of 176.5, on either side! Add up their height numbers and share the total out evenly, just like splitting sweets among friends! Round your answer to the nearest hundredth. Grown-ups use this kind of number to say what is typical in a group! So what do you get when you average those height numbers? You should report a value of 8.95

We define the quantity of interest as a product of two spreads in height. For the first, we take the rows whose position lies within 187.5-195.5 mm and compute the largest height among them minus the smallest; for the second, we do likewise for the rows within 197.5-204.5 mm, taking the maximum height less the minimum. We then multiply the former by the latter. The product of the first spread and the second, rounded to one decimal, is 1.6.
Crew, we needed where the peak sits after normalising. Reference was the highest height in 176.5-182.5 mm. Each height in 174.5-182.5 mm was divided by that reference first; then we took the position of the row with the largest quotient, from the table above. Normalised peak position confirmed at 182.0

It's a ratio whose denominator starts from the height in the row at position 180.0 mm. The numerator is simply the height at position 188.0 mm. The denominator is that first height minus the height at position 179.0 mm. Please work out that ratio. -220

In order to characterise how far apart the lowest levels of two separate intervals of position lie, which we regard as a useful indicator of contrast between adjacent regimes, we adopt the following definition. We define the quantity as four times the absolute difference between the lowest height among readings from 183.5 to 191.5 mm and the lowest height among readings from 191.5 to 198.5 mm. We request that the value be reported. 1.7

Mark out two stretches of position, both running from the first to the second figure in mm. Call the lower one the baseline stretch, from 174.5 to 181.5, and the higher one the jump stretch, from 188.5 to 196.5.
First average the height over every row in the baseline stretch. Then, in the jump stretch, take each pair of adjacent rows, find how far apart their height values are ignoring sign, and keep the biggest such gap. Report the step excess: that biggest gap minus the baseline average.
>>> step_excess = -8.66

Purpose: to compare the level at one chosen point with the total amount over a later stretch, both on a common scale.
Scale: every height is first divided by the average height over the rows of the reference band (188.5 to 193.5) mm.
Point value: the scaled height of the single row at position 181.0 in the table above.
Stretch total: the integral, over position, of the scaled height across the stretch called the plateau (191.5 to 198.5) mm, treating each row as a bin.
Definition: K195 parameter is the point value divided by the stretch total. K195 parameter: 0.152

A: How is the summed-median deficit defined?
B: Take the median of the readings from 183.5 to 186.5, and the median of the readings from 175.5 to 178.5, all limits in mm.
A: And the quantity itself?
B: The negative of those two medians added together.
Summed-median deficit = -17.7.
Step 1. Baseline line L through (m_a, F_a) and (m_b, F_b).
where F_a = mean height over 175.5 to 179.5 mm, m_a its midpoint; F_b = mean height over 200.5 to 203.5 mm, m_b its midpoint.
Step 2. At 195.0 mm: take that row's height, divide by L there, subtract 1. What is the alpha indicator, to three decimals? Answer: -0.047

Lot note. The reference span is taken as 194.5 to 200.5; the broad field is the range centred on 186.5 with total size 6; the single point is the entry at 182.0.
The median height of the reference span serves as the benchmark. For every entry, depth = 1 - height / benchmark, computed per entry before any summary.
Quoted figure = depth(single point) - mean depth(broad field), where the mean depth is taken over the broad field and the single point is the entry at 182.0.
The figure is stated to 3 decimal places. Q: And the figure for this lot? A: -0.128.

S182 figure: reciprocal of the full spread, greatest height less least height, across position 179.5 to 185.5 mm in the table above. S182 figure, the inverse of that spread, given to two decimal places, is 0.63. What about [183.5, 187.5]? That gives 1.13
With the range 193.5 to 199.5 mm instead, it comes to 1.25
